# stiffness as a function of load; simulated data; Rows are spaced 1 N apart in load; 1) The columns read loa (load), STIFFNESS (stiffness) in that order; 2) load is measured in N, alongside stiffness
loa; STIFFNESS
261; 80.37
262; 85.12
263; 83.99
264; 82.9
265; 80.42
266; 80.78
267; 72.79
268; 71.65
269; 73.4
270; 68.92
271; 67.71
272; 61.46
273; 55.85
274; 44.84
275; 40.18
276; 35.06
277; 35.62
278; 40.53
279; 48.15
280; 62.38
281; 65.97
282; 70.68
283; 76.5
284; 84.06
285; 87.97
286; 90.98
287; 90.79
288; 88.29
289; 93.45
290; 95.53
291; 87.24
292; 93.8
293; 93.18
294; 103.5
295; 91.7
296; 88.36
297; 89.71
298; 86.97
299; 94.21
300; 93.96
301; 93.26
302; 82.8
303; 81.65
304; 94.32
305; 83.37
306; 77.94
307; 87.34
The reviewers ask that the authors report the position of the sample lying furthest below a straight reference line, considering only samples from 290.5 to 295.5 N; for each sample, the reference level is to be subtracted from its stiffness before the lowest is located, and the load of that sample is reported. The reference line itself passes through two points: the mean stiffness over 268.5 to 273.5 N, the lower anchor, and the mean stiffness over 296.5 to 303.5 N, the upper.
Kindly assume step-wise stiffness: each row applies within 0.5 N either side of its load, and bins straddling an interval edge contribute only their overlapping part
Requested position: 291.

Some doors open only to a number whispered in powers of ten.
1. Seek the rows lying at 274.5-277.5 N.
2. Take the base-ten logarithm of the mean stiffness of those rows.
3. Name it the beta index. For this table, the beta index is 1.6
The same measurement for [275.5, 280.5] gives 1.6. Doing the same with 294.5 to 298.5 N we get 2.0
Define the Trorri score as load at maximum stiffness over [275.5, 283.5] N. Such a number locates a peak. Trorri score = 283 N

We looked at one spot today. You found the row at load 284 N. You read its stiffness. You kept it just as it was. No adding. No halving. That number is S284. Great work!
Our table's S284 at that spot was 84.06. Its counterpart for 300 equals 93.96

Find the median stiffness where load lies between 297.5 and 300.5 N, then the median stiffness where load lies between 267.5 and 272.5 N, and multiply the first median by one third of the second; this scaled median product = 2159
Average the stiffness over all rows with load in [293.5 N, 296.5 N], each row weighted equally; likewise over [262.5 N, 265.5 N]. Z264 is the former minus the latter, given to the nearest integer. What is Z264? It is 12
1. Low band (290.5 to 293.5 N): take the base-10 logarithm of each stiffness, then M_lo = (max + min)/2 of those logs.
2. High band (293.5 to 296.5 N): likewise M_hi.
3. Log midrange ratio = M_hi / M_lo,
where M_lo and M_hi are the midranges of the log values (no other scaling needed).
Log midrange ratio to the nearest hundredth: 1.01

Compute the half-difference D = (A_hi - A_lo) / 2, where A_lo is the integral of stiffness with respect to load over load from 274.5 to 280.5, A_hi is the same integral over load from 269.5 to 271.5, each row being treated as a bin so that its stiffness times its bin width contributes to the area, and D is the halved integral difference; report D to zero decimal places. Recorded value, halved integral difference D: -63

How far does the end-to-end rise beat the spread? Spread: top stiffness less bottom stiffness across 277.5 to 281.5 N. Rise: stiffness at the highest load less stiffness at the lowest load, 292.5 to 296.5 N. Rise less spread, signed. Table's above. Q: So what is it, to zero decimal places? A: -30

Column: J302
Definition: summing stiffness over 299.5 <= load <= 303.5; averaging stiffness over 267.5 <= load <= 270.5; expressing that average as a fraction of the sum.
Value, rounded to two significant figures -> 0.20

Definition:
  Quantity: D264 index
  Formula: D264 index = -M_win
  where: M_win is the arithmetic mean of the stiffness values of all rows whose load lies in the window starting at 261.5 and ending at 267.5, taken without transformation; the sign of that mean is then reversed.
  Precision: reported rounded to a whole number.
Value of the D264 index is -81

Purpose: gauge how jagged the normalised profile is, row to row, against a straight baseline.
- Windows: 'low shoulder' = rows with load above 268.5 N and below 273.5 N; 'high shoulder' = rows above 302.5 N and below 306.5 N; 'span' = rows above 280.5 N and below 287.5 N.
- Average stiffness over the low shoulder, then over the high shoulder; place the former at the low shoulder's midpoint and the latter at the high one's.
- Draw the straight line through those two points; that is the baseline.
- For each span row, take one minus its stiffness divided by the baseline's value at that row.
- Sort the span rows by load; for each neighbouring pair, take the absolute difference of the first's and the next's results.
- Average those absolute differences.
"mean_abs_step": 0.052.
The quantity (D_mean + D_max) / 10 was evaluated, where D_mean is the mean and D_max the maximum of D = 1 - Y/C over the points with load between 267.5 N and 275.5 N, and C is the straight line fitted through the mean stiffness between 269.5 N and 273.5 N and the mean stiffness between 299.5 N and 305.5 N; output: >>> 0.04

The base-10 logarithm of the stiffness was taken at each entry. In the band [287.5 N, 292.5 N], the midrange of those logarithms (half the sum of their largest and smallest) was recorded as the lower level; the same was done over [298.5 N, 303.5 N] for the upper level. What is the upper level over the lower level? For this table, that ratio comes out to 0.99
